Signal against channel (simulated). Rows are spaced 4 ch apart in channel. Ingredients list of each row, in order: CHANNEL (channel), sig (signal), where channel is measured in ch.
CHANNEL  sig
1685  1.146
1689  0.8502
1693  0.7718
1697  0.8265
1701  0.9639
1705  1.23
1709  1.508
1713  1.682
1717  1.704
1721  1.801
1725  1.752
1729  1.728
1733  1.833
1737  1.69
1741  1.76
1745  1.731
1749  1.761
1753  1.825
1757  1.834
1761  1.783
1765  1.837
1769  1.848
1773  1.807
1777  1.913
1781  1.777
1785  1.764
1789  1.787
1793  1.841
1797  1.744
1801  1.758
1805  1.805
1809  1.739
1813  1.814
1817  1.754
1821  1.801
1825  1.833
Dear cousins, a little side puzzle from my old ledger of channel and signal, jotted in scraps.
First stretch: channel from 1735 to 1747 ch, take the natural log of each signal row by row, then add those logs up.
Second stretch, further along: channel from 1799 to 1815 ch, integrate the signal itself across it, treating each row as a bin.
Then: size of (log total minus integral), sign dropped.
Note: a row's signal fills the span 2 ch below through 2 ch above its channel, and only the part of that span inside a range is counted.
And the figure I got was 27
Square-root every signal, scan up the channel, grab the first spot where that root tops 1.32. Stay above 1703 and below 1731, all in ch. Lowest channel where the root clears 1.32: 1721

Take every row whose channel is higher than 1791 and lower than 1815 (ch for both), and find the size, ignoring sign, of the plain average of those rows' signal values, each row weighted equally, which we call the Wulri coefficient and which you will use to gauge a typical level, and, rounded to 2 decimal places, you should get 1.78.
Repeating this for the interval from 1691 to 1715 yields 1.16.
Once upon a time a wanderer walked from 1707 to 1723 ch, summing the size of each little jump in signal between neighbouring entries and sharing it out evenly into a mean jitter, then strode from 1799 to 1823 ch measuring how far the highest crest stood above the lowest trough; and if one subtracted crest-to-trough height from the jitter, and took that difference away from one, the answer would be 0.98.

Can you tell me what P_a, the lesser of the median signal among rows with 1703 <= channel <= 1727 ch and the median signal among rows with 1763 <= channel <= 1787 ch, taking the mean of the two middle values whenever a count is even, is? 1.69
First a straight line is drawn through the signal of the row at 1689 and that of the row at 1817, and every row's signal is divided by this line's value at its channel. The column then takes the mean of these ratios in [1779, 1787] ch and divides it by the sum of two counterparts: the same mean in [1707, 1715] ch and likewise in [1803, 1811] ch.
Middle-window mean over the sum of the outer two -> 0.443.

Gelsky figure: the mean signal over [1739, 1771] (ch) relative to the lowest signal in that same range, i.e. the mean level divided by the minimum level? 1.04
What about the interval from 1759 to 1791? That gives 1.03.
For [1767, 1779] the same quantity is 1.03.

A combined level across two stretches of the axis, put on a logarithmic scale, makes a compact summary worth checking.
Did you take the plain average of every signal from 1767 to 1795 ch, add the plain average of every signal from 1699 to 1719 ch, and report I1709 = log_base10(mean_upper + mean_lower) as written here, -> 0.51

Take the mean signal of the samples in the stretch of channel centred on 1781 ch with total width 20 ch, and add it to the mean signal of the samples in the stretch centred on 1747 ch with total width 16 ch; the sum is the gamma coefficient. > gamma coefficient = 3.58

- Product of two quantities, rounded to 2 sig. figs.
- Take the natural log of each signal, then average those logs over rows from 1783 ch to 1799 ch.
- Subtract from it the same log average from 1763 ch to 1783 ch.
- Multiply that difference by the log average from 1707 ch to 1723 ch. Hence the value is -0.015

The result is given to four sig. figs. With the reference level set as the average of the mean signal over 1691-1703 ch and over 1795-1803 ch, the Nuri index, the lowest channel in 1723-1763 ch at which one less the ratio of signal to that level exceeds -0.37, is 1725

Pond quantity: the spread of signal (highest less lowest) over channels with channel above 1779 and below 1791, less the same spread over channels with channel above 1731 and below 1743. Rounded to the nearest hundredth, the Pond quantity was -0.12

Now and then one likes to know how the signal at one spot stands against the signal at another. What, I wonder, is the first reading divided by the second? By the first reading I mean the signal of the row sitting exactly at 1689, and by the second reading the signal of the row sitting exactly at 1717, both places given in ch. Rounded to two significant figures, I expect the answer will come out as 0.50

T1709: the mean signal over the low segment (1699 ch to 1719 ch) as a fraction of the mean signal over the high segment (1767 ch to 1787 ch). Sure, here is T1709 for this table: 0.78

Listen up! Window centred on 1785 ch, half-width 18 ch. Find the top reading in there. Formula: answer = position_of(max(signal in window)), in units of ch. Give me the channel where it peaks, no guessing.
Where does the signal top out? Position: 1777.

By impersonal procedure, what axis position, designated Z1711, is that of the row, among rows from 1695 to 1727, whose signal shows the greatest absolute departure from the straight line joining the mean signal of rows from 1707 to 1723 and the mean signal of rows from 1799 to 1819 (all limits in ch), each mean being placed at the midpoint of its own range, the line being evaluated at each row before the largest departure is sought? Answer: 1697 ch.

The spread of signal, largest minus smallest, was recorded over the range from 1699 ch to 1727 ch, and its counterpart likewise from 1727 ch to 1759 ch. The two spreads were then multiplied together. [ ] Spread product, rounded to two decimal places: 0.12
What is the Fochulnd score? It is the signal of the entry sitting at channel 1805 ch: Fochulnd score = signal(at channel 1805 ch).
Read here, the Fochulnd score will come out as 1.805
